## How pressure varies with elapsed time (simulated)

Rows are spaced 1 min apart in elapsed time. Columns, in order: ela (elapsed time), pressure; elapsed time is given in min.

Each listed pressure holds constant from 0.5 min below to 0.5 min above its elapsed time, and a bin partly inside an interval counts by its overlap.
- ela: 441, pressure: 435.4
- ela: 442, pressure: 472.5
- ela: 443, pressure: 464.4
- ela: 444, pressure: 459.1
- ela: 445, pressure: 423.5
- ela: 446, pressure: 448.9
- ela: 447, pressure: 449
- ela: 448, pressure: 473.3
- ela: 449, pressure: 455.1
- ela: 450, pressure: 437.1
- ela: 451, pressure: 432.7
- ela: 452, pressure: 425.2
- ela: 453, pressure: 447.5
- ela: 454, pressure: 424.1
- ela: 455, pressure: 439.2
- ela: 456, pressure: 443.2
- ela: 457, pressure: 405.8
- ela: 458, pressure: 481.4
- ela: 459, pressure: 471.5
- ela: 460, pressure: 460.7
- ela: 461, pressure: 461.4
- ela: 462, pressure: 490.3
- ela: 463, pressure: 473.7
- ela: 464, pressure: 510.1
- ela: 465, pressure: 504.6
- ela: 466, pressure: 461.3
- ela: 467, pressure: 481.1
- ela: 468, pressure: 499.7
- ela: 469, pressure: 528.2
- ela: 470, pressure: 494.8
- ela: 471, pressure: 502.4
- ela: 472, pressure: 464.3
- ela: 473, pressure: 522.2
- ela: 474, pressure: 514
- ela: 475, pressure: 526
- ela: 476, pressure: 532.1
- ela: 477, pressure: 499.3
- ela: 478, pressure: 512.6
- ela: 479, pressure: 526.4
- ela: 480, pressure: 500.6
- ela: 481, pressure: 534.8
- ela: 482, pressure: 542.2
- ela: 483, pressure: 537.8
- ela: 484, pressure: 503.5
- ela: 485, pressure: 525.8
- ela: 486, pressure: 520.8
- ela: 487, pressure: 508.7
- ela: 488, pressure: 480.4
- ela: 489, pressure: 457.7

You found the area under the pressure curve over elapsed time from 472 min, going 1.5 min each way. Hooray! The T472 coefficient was 1489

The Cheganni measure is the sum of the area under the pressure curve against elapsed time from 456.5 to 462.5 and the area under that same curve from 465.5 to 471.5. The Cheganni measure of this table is 5739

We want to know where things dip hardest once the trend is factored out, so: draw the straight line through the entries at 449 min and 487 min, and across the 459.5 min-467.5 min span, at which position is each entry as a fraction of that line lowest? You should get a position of 466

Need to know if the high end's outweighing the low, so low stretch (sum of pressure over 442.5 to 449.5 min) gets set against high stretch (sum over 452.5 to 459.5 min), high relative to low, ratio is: 0.98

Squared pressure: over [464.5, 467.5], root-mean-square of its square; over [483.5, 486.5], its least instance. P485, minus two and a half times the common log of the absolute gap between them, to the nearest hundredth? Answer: -10.75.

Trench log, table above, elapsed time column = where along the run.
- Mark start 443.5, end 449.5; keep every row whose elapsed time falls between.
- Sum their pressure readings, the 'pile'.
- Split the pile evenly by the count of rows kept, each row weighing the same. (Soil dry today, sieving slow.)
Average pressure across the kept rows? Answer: 451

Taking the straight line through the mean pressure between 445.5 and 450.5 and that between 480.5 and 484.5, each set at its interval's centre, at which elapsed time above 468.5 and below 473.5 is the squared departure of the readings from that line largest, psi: 472 min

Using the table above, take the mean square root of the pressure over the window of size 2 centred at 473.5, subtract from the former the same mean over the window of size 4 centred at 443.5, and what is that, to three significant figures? 1.44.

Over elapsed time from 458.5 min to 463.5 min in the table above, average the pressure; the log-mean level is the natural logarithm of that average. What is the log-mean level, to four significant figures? 6.156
